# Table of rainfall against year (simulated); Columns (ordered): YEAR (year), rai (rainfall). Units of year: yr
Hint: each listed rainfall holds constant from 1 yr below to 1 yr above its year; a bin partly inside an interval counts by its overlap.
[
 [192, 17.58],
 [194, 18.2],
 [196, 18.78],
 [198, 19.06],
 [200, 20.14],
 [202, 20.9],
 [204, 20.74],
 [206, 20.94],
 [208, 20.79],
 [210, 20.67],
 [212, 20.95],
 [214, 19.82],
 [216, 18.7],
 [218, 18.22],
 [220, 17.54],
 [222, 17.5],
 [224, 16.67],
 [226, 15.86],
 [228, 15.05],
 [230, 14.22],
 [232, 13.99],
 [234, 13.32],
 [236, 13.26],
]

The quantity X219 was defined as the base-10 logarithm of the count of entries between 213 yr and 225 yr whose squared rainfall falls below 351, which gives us 0.70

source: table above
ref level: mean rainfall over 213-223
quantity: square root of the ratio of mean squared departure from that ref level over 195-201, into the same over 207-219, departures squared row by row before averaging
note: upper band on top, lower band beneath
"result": 1.6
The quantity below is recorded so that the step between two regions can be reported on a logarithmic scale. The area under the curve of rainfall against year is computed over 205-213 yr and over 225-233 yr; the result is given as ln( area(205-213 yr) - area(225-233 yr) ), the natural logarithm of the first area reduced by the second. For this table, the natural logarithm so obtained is 3.88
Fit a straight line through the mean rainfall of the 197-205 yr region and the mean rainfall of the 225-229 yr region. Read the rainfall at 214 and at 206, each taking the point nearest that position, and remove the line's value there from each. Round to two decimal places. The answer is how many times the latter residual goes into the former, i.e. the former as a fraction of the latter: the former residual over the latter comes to 1.21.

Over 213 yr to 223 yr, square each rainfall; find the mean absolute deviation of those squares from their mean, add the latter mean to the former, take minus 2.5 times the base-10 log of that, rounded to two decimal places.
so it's -6.40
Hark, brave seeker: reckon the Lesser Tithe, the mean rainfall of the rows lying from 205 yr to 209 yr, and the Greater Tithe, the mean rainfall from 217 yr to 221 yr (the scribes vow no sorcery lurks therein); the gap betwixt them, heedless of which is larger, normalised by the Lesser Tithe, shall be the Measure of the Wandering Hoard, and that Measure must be 0.14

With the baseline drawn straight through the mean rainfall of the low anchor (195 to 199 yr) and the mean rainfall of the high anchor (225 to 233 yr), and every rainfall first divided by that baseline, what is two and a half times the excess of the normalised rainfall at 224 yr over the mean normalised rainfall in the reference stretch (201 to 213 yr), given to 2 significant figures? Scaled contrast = -0.26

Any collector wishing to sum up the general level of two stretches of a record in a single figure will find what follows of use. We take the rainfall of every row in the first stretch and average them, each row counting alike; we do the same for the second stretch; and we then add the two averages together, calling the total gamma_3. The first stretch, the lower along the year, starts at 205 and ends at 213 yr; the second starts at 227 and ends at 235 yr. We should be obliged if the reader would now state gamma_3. 35.0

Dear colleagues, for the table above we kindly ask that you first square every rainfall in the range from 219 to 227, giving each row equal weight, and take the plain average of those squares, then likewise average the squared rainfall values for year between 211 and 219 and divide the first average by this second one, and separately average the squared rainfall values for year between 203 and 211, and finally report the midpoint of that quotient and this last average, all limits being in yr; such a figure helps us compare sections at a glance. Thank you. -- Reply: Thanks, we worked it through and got 216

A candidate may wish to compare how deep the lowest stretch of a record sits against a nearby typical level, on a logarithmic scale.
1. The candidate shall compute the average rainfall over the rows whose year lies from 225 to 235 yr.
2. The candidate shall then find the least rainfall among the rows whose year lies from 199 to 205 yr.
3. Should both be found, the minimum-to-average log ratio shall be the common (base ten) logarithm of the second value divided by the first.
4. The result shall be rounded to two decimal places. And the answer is 0.14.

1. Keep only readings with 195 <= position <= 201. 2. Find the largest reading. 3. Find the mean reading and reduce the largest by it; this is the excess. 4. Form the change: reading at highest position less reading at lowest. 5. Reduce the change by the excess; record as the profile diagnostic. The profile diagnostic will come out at 0.5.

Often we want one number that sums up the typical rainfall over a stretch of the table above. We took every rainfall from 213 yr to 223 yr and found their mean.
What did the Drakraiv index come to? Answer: 18.4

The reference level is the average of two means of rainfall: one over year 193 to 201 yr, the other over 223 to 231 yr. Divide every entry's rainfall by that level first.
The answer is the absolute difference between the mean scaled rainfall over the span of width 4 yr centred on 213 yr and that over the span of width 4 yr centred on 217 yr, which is 0.11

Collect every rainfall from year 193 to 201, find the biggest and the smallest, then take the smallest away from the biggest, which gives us 1.9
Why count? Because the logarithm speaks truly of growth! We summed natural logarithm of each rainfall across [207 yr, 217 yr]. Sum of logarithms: 15.0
